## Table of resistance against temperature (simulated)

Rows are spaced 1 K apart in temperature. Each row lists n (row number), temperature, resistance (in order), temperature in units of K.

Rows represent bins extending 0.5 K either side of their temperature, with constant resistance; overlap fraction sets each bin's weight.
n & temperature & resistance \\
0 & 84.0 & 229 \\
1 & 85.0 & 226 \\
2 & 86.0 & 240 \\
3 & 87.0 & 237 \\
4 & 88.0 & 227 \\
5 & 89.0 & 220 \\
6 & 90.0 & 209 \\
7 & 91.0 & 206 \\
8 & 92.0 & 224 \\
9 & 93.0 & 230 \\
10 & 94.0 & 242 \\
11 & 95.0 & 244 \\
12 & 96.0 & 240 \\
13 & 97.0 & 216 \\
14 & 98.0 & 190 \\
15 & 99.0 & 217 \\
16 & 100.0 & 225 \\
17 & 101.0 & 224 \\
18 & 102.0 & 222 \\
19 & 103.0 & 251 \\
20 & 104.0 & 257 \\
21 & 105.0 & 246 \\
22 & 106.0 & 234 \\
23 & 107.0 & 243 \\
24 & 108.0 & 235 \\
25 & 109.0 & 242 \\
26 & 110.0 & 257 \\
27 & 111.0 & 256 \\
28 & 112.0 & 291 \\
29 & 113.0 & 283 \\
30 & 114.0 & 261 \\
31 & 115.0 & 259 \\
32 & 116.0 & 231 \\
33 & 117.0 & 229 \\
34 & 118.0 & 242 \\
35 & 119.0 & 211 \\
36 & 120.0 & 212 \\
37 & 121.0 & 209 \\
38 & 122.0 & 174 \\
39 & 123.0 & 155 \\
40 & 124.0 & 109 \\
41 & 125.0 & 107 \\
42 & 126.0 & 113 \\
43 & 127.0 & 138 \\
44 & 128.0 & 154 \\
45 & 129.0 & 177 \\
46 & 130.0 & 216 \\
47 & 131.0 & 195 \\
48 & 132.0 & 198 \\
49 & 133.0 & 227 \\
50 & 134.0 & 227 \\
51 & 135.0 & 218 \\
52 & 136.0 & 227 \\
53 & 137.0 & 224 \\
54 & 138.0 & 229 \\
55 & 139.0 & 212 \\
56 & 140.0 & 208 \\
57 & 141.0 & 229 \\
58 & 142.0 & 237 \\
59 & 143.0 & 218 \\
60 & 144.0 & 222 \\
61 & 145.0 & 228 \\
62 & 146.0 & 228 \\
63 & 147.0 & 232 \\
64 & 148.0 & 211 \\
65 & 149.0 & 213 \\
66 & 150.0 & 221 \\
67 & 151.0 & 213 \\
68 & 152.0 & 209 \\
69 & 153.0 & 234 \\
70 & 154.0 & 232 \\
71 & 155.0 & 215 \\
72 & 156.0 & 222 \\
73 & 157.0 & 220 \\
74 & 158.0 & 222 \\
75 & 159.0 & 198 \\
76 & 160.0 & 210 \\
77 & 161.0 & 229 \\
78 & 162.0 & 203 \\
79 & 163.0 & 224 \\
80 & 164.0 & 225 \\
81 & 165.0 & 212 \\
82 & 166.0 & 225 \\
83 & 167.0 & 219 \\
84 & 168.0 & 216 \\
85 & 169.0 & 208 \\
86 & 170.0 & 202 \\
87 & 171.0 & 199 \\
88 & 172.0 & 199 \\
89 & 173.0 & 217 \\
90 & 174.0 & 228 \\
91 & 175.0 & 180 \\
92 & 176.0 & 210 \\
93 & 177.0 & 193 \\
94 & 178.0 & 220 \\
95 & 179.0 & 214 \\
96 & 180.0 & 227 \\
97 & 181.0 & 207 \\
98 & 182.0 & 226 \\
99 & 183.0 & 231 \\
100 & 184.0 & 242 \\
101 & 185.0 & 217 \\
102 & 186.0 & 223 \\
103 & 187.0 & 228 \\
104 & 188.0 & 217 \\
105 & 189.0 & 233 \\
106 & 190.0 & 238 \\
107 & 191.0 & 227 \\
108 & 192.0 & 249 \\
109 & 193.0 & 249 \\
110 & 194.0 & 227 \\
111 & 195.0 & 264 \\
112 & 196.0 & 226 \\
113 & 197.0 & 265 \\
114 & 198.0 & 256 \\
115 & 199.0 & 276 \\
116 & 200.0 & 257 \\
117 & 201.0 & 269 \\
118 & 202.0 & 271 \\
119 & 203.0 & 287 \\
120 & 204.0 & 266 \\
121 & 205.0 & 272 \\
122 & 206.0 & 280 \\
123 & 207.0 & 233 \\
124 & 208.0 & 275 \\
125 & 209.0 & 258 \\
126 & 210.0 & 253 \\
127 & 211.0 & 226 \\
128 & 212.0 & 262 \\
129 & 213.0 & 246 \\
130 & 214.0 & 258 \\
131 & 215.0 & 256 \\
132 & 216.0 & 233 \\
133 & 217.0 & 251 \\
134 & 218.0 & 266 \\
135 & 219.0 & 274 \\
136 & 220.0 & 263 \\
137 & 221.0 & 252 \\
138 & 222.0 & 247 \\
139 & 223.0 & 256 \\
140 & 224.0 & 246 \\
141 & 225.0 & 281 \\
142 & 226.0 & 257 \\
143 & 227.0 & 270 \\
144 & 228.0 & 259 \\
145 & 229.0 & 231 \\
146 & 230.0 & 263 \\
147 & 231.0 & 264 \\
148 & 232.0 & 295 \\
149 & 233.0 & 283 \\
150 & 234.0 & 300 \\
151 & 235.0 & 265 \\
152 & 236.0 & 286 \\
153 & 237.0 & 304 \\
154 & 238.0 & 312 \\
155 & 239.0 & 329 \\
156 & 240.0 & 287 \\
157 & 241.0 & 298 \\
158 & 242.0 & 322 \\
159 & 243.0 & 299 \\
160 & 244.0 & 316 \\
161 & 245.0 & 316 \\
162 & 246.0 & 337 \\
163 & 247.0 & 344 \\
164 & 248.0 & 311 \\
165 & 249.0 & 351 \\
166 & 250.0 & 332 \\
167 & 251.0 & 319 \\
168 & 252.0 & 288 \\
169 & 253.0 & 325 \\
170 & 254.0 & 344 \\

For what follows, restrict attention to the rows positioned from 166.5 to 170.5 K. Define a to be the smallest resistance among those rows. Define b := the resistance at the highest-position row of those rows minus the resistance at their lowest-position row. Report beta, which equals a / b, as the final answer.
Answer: -12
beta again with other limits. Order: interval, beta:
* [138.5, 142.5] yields 8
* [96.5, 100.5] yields 21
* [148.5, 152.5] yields -52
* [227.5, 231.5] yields 46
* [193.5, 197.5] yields 6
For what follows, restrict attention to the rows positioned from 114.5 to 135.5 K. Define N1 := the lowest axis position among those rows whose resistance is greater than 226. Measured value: 115.0 K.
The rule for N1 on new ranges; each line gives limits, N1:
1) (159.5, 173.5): 161.0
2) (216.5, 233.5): 217.0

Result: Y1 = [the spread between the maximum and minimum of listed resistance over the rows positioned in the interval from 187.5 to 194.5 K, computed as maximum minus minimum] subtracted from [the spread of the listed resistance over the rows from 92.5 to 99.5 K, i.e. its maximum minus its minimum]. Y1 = 22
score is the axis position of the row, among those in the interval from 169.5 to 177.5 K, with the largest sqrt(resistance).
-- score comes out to 174.0 K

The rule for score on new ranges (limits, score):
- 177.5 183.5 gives 183.0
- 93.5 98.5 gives 95.0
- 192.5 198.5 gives 197.0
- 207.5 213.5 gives 208.0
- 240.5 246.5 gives 246.0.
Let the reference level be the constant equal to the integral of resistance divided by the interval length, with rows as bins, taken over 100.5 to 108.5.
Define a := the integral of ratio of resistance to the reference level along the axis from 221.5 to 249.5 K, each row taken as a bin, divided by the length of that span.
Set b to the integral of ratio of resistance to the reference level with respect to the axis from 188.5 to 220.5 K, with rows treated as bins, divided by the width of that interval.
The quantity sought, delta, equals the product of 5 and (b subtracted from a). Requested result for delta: 0.7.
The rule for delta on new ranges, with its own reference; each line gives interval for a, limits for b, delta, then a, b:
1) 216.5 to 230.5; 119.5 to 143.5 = 1.4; 1.08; 0.80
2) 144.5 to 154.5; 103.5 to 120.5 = -0.5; 0.93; 1.03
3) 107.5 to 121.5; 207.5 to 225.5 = -0.2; 1.02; 1.07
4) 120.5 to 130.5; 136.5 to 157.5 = -1.4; 0.65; 0.93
